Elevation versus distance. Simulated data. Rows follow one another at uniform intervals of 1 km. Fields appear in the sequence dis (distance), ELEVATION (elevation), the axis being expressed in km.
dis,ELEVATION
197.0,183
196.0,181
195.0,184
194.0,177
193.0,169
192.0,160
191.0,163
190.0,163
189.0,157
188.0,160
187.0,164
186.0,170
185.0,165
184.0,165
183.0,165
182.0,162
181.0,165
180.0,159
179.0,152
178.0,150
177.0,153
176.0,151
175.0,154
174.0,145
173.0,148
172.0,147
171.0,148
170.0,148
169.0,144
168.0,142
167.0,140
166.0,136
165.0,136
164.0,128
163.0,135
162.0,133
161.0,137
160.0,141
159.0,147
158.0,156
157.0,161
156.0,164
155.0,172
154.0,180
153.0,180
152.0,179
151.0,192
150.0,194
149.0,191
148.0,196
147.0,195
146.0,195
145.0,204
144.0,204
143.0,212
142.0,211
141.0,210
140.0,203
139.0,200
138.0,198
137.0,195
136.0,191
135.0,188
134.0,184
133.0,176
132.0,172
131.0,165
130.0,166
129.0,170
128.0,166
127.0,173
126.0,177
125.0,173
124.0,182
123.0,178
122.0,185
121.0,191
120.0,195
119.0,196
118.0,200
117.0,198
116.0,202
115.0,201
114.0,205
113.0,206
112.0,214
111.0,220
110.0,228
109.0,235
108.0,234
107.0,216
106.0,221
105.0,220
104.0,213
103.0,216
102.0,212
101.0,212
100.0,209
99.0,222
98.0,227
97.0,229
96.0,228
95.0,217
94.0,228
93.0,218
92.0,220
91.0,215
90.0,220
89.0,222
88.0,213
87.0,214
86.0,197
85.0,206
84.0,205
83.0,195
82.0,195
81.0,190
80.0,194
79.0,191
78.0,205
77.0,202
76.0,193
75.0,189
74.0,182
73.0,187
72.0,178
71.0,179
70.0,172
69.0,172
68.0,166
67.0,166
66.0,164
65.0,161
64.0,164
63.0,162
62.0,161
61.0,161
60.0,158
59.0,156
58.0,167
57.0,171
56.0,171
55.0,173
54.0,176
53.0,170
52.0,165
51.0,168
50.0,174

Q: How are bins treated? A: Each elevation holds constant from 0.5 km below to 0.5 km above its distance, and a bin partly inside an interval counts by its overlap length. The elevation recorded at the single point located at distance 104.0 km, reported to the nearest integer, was 213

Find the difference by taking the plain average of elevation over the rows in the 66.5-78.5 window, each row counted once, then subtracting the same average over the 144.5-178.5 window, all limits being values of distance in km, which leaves 23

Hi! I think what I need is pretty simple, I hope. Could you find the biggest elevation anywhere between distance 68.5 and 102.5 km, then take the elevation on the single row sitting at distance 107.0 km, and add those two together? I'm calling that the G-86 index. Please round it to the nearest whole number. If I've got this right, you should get 445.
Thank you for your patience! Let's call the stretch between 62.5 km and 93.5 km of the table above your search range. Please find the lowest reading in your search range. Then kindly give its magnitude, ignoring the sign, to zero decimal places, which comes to 161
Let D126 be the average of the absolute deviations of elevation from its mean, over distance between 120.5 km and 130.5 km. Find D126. 6.5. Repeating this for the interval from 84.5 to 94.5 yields 6.3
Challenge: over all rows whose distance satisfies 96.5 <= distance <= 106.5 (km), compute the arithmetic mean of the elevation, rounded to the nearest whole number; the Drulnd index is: 218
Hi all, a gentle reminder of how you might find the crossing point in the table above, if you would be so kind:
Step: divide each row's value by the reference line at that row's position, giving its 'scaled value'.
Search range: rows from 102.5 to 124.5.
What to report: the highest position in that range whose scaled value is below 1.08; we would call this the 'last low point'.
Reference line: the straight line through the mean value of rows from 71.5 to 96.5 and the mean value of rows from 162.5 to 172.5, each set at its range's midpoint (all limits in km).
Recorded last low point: 124.0 km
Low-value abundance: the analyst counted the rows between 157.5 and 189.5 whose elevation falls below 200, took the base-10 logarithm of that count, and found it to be 1.51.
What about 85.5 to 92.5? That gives 0.00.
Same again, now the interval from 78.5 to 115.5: 0.78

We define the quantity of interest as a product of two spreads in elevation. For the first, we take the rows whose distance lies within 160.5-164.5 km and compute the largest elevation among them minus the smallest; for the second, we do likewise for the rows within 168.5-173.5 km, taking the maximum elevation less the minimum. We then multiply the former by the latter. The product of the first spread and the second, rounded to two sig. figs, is 36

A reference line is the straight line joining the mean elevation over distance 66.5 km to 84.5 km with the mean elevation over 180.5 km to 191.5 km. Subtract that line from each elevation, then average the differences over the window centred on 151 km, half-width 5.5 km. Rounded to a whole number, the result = 14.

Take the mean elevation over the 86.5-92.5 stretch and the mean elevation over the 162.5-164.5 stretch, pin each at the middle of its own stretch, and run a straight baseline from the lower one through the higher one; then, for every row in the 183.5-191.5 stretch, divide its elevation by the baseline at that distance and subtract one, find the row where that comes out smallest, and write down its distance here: 184.0 km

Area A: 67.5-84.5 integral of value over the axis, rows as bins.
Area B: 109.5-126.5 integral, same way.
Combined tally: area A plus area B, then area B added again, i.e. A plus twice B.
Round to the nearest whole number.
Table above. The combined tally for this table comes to 9897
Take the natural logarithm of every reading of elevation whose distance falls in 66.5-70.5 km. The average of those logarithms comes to 5.13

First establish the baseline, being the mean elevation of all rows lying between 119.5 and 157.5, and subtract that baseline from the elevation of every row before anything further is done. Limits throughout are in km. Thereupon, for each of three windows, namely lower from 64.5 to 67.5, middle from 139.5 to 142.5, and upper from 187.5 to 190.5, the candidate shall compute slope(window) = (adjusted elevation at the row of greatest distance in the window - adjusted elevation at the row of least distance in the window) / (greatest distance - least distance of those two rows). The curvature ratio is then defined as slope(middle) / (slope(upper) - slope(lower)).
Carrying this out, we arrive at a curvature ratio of -4.0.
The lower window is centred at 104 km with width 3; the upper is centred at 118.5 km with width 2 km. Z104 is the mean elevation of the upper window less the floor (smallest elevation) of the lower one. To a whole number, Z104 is -15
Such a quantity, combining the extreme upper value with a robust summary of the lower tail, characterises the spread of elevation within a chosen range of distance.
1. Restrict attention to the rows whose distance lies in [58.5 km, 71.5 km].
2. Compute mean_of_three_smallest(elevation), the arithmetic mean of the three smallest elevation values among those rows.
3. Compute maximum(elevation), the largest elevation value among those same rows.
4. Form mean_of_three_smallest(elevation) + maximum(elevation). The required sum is 337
